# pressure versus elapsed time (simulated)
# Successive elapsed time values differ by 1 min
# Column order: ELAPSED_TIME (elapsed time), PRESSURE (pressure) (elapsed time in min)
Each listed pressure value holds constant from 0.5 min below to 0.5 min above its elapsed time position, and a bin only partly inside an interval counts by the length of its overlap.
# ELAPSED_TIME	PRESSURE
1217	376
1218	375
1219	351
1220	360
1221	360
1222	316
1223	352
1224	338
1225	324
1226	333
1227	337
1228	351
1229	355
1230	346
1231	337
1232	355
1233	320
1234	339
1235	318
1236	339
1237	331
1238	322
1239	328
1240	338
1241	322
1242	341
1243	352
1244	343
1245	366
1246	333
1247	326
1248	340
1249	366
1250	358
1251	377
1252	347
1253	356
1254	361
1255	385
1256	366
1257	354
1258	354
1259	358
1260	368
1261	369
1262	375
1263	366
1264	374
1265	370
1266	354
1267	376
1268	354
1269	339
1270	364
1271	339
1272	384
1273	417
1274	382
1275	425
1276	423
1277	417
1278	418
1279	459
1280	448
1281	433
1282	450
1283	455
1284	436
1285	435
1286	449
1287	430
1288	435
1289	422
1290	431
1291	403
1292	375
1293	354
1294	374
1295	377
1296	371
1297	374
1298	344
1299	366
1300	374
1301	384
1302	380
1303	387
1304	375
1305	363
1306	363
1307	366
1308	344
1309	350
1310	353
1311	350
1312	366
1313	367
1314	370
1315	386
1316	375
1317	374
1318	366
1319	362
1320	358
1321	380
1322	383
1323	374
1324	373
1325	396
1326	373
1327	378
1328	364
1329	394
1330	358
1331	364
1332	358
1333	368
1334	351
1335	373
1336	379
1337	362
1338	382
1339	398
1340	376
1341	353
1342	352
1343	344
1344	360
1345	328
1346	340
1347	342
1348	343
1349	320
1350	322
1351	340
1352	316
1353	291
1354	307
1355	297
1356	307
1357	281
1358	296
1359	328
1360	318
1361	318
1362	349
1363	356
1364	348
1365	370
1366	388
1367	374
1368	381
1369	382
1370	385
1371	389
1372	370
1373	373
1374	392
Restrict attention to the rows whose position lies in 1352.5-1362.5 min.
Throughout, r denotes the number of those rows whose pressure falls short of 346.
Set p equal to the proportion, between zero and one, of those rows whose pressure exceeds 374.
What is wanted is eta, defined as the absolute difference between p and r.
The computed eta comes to 9.0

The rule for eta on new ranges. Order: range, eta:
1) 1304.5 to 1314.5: 1.0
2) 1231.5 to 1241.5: 9.0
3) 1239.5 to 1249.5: 7.0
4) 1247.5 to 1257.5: 0.8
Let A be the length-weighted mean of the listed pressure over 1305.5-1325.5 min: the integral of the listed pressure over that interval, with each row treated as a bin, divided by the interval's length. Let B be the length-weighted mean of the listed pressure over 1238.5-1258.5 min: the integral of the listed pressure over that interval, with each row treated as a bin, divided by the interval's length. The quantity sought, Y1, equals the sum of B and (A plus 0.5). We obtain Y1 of 719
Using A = 368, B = 351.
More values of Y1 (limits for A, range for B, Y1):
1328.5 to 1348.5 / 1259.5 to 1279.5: 745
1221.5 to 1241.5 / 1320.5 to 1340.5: 710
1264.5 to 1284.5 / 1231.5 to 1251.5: 743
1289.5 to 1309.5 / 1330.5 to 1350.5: 729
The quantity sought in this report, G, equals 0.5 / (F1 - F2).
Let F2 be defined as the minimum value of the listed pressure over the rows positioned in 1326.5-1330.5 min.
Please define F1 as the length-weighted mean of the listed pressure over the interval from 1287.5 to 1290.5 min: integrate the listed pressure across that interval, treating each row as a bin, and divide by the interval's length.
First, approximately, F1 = 429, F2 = 358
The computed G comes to 0.007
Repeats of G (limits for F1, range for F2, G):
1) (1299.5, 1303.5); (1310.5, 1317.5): 0.016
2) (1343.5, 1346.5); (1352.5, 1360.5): 0.008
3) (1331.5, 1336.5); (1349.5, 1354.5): 0.007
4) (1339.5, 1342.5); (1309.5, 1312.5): 0.048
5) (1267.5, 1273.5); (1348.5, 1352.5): 0.010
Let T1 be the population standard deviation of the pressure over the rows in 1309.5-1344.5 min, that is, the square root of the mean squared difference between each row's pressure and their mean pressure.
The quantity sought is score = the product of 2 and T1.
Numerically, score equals 26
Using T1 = 13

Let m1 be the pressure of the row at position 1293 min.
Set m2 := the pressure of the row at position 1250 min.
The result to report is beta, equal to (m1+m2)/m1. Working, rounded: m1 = 354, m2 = 358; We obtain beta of 2.01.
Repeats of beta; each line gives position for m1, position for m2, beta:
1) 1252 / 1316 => 2.08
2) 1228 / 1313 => 2.05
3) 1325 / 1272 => 1.97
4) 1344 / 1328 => 2.01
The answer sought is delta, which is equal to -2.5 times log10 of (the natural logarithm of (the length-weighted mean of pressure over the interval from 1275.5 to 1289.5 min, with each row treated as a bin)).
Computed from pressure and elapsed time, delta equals -1.96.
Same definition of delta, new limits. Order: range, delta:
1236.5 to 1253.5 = -1.92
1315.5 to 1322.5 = -1.93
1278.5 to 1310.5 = -1.94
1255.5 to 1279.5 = -1.93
